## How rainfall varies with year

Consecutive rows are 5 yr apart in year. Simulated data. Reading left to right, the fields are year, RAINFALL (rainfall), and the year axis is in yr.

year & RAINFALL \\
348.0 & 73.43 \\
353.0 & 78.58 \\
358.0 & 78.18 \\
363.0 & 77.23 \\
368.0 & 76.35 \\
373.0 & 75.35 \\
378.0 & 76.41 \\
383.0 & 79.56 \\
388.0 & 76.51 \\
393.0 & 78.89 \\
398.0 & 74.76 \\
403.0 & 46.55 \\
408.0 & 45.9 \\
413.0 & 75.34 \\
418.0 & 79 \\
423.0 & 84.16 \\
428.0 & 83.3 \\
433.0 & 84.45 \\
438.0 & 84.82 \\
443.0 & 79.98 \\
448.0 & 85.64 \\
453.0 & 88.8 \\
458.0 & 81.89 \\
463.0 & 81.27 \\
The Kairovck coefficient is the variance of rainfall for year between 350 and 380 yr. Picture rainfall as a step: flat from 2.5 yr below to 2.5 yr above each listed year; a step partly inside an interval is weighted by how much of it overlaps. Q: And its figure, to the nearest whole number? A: 1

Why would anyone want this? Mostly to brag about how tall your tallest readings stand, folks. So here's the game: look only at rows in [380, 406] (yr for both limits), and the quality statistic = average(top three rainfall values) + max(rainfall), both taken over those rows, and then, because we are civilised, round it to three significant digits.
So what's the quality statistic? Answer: 158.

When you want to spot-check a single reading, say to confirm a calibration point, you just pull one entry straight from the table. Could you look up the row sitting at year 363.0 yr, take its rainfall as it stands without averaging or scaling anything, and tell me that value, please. 77.23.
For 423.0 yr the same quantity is 84.16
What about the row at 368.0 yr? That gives 76.35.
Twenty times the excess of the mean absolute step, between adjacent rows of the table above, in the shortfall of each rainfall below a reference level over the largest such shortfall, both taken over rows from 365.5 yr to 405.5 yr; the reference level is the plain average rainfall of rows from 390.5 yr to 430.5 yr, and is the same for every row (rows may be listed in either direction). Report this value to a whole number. -366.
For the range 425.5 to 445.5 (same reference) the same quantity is 222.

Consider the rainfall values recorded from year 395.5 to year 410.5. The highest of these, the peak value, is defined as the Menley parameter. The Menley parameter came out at 74.76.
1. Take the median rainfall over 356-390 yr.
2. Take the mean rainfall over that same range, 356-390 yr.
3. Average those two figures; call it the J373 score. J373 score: 77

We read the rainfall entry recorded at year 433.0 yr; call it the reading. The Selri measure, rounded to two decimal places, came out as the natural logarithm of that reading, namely 4.44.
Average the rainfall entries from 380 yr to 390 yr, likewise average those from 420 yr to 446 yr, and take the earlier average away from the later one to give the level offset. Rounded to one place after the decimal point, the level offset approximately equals 5.3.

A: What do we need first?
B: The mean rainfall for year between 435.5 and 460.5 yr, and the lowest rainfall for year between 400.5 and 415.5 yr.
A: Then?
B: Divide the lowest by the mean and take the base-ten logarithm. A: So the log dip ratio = -0.26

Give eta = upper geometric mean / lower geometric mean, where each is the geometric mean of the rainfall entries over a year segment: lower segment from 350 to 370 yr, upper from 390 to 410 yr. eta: 0.77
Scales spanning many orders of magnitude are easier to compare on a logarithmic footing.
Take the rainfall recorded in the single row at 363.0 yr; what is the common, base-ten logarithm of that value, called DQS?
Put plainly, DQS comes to 1.89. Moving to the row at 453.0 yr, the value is 1.95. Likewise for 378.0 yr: 1.88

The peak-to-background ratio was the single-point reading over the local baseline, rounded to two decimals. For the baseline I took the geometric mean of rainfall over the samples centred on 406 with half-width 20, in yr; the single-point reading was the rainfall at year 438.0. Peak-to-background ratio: 1.24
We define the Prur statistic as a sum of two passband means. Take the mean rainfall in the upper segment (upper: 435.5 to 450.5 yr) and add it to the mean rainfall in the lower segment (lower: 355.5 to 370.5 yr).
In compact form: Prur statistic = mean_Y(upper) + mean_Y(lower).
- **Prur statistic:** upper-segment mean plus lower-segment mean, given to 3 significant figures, 161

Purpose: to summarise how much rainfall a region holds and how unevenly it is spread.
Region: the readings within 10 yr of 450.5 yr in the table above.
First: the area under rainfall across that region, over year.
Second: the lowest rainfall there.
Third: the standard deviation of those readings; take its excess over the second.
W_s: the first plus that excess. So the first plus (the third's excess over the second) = 1605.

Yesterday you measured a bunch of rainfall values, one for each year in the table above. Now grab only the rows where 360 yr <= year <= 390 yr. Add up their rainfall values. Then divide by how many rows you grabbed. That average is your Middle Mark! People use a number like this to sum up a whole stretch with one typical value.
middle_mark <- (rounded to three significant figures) 76.9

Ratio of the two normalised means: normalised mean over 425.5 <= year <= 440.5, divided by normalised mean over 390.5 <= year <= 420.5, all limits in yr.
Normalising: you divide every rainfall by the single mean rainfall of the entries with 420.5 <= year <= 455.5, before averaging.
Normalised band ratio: 1.3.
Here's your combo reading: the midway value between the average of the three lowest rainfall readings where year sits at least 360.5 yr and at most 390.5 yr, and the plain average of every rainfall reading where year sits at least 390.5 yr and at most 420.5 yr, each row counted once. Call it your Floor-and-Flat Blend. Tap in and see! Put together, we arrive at 71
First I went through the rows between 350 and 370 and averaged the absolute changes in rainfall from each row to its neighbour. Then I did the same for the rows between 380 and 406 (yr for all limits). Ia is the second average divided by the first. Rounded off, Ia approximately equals 13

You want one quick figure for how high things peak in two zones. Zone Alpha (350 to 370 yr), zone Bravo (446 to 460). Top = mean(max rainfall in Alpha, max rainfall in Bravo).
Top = 83.7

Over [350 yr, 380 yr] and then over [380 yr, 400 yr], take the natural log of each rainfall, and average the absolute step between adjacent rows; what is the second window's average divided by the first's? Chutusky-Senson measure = 3.7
